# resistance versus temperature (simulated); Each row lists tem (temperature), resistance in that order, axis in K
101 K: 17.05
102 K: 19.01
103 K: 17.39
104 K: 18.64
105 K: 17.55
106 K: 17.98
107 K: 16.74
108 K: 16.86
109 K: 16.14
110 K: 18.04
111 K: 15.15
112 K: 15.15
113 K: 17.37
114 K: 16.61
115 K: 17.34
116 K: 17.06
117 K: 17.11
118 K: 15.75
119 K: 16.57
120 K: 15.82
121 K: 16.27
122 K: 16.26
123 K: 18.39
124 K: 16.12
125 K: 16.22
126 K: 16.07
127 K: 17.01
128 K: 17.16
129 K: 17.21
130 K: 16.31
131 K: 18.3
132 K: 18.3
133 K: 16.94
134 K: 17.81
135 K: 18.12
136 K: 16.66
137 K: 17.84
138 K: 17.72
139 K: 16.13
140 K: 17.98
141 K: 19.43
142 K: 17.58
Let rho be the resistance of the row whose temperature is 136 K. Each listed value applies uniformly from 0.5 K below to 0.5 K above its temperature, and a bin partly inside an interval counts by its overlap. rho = 16.66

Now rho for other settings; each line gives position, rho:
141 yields 19.43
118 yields 15.75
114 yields 16.61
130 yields 16.31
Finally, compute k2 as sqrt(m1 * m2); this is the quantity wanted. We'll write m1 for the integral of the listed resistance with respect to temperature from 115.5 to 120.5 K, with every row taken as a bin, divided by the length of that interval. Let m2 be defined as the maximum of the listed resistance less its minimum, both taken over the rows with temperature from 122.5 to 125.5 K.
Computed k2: 6.1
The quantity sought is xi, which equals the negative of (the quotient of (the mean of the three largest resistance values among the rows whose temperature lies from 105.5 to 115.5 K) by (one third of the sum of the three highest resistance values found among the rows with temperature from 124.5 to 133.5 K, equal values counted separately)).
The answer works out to -0.99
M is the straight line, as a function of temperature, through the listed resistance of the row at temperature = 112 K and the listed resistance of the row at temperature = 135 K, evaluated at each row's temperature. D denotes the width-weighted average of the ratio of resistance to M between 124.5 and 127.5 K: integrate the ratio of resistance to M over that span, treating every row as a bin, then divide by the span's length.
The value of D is 0.97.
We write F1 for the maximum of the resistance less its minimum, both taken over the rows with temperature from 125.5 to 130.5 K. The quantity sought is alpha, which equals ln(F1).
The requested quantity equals 0.1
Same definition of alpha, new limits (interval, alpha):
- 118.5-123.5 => 0.9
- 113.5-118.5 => 0.5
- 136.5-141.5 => 1.2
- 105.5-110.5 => 0.6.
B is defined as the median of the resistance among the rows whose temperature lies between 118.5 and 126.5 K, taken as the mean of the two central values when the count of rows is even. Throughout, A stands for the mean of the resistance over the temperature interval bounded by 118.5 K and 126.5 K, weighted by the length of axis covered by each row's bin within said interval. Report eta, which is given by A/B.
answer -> 1.01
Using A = 16.5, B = 16.2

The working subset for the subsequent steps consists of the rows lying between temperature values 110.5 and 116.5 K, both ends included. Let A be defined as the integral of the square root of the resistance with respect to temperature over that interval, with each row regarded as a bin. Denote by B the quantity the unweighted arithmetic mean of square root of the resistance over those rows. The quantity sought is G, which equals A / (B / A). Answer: 146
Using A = 24.32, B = 4.05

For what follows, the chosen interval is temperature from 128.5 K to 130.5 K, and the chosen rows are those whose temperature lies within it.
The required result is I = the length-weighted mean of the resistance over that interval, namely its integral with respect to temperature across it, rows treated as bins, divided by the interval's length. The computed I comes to 16.8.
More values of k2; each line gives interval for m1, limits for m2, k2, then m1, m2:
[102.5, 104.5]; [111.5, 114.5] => 6.3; 18.0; 2.22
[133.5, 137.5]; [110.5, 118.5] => 6.3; 17.6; 2.22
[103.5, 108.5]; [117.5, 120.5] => 3.8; 17.6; 0.82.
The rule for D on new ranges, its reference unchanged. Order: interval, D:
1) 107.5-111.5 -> 1.12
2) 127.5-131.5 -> 0.99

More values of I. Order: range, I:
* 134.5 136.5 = 17.4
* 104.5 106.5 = 17.8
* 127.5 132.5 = 17.5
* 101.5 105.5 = 18.1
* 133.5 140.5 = 17.5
